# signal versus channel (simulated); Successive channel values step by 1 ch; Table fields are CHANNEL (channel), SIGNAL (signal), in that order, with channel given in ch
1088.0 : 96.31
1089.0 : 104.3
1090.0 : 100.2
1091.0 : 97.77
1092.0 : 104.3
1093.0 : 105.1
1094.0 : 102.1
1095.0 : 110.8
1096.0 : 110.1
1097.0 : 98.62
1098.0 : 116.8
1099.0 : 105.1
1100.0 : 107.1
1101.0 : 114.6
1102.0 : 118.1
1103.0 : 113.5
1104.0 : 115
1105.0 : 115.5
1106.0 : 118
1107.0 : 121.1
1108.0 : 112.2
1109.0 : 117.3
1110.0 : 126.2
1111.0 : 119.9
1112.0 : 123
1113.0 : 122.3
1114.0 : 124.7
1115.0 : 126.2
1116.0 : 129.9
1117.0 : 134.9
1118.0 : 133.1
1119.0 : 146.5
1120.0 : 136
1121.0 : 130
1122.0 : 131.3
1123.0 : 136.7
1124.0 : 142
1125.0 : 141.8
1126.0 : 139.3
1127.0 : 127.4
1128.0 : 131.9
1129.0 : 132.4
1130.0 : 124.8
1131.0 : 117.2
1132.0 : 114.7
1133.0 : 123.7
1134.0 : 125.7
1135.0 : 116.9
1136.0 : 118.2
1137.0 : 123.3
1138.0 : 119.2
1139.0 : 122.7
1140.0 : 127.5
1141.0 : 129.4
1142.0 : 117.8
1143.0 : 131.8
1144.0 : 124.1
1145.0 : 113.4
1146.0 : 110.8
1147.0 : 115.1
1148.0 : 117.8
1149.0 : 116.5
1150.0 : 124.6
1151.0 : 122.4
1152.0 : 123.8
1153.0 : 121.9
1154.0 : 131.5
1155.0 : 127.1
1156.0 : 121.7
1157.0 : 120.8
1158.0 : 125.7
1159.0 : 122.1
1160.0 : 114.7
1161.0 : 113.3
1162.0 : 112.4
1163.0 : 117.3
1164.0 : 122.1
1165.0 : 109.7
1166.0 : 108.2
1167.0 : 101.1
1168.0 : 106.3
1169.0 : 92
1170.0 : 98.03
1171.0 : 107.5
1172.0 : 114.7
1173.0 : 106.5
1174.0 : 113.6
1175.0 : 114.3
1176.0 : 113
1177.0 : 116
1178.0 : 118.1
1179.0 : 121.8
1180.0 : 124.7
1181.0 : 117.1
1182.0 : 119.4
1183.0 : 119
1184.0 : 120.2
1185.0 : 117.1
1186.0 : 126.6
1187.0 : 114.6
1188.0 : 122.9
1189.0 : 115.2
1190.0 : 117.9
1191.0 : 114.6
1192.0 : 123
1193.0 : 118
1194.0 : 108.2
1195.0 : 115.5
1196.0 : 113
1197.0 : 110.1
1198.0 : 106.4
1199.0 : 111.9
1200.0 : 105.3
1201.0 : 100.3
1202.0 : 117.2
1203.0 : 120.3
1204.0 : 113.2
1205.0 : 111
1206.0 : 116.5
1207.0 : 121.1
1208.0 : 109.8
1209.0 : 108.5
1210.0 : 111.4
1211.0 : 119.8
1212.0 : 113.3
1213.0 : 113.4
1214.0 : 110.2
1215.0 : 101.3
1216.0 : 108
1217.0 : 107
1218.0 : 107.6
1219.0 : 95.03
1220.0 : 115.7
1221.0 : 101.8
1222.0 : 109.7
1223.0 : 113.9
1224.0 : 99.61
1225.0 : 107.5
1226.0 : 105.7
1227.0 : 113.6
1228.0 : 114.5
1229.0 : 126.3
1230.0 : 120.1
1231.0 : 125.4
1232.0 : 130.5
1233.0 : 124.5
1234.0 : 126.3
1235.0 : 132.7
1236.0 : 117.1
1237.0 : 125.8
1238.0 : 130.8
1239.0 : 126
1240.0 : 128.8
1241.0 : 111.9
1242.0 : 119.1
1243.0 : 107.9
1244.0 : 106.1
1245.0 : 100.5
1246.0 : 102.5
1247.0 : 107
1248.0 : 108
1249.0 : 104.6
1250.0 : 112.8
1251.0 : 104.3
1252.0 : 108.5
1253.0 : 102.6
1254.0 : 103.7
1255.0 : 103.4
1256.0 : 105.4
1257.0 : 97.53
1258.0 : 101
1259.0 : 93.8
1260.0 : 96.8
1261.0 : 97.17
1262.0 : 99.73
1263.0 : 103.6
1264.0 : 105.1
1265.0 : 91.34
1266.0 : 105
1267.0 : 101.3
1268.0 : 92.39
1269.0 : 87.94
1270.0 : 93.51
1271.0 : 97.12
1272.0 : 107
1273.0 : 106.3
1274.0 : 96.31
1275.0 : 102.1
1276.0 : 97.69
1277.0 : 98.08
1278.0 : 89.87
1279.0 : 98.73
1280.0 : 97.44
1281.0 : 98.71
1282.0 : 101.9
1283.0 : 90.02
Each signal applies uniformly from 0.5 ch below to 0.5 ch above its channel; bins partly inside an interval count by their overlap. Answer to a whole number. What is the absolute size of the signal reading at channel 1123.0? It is 137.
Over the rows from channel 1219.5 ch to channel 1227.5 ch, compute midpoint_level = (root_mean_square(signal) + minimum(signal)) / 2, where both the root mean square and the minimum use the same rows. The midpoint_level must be 104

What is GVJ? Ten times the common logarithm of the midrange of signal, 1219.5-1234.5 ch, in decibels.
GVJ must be 20.6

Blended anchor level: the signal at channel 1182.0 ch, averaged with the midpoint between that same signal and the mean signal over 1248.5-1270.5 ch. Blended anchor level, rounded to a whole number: 115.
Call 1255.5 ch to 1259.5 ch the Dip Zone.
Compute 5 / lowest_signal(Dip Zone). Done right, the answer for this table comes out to 0.0533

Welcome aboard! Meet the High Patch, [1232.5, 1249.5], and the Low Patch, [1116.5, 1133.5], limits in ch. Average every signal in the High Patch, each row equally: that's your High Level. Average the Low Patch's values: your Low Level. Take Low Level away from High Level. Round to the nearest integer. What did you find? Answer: -16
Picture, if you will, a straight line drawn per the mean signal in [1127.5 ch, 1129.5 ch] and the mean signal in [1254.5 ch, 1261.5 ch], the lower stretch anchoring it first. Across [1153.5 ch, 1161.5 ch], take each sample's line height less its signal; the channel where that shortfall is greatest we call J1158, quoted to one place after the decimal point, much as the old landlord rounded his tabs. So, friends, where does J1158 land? 1161.0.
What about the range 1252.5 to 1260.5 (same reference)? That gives 1259.0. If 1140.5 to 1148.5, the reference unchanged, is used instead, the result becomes 1146.0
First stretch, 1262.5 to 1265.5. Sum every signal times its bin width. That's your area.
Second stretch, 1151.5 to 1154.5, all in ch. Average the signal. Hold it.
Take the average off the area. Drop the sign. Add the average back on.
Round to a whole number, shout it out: 300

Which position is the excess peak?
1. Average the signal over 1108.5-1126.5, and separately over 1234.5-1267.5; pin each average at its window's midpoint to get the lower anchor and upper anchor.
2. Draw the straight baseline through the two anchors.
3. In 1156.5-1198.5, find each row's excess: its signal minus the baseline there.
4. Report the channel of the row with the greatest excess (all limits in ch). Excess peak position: 1186.0 ch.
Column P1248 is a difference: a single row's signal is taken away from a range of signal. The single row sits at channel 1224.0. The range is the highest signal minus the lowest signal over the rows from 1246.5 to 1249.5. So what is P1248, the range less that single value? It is -96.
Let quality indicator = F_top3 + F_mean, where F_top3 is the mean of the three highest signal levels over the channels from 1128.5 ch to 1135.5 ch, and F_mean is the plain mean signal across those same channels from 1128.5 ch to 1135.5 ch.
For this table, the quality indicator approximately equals 250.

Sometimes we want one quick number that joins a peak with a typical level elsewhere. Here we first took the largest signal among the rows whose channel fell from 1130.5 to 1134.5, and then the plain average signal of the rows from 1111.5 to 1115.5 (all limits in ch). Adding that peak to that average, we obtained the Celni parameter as 250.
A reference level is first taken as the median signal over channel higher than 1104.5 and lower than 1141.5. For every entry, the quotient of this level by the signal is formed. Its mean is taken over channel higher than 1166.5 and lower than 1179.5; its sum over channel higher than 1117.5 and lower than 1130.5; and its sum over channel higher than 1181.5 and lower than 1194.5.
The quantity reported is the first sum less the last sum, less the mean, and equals -2.86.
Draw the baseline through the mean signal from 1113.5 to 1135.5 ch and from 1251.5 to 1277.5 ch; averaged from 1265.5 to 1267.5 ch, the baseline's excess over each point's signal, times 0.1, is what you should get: -0.38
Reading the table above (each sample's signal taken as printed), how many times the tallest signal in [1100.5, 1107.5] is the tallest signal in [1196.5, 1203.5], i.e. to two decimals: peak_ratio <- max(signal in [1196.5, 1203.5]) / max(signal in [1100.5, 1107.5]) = 0.99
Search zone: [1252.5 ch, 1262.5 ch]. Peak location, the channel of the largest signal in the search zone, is 1256.0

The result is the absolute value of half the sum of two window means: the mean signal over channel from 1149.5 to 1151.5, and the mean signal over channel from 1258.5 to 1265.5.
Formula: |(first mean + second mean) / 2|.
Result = 111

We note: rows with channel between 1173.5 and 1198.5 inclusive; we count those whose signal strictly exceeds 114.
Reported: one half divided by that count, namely 0.026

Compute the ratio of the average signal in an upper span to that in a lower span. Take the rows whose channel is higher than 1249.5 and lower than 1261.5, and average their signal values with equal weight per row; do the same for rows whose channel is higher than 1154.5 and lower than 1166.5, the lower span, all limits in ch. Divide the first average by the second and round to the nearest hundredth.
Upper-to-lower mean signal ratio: 0.87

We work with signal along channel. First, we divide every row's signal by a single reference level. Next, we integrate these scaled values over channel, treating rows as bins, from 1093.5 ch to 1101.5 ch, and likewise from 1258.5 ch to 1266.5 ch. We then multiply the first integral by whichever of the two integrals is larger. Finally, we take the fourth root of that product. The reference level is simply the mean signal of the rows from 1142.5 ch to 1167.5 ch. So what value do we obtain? 2.70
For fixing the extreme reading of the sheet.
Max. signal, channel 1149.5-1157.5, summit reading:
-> 131.5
